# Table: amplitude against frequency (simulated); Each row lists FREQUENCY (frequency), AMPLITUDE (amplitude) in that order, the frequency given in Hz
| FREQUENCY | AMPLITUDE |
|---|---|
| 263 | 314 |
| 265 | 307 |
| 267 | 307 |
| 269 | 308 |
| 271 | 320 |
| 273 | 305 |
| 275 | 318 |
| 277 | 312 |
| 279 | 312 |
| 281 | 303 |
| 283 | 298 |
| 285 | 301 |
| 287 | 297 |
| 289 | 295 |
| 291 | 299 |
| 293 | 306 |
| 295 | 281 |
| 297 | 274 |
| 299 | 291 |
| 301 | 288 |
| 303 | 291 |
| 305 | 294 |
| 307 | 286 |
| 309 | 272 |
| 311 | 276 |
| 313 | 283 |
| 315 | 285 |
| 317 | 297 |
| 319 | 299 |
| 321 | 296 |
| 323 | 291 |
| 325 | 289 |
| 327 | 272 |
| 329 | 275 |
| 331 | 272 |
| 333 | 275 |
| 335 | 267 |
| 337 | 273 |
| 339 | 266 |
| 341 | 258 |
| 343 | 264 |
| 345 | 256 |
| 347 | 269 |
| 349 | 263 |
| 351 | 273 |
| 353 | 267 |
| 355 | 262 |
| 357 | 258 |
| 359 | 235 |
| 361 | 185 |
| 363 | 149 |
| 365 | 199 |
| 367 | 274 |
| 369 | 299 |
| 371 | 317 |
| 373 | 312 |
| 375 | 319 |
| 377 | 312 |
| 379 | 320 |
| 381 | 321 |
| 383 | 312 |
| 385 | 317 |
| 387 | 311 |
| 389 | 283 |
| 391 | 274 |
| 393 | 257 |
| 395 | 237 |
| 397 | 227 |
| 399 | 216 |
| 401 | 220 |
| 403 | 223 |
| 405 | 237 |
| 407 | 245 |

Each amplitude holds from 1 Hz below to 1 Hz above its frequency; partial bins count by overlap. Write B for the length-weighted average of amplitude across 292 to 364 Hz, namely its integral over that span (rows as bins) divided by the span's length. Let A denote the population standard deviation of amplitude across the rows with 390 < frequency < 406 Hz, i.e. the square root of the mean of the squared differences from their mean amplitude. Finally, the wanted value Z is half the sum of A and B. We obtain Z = 145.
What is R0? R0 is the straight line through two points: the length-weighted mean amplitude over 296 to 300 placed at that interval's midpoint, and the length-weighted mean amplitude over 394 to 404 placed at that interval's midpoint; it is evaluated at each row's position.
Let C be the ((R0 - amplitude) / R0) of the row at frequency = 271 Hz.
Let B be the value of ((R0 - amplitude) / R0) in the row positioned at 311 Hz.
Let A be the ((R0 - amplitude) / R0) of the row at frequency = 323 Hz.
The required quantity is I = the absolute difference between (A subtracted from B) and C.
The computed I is 0.156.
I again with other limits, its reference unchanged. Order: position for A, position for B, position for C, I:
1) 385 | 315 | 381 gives 0.684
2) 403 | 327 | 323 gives 0.065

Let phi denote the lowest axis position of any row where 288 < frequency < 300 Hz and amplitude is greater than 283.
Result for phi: 289 Hz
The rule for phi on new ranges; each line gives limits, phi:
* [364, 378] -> 369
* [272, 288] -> 273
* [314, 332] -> 315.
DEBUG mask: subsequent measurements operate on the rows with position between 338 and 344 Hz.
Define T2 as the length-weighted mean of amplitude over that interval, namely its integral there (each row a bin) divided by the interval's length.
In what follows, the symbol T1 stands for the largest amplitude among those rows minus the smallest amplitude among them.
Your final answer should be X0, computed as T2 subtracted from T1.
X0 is -255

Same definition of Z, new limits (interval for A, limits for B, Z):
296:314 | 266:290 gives 157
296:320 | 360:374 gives 128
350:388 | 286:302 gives 171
